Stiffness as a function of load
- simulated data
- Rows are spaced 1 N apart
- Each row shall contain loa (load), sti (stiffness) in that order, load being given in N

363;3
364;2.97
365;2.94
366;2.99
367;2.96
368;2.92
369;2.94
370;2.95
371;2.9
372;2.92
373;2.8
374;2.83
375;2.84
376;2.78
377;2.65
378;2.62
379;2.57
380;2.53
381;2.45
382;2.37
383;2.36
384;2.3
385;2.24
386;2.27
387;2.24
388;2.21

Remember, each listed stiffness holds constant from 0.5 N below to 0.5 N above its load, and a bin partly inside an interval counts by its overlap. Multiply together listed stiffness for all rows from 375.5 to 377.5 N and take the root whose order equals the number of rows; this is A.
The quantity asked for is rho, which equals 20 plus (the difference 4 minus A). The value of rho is 21.3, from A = 2.7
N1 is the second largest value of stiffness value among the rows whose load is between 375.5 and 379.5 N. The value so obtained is 2.65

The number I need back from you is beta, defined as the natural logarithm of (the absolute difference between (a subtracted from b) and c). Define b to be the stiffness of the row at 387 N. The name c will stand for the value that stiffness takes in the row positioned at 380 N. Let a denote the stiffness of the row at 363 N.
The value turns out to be 1.19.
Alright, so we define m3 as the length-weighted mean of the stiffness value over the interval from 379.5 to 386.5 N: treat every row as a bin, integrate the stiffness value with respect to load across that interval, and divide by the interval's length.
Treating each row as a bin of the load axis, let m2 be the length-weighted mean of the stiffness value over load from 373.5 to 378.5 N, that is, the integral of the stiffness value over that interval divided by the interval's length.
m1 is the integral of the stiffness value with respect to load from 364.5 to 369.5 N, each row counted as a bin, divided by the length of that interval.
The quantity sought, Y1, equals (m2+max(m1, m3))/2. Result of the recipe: 2.85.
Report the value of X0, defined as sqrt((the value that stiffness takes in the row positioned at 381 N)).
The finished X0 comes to 1.57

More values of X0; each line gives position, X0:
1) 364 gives 1.72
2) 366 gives 1.73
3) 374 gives 1.68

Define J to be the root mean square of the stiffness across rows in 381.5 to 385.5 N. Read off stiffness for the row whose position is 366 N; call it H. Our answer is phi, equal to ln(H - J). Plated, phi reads -0.4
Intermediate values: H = 2.99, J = 2.32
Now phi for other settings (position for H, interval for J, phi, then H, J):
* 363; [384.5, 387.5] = -0.3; 3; 2.25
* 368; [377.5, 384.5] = -0.8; 2.92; 2.46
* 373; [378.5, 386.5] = -0.9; 2.8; 2.39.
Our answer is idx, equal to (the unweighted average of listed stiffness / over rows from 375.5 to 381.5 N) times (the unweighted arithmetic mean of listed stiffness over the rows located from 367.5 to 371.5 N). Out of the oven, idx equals 7.61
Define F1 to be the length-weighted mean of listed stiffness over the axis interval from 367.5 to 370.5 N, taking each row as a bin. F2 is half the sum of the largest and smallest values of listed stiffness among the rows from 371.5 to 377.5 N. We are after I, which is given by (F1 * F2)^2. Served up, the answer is 67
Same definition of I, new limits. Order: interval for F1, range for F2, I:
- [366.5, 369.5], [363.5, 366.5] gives 76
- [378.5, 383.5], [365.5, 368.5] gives 53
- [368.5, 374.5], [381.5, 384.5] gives 46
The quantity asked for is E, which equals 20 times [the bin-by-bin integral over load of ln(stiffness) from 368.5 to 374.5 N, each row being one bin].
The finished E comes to 127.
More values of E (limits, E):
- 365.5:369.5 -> 87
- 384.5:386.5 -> 33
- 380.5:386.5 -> 102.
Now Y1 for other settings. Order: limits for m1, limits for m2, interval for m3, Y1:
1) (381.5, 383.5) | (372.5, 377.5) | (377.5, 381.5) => 2.66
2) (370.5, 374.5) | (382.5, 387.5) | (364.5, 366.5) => 2.62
